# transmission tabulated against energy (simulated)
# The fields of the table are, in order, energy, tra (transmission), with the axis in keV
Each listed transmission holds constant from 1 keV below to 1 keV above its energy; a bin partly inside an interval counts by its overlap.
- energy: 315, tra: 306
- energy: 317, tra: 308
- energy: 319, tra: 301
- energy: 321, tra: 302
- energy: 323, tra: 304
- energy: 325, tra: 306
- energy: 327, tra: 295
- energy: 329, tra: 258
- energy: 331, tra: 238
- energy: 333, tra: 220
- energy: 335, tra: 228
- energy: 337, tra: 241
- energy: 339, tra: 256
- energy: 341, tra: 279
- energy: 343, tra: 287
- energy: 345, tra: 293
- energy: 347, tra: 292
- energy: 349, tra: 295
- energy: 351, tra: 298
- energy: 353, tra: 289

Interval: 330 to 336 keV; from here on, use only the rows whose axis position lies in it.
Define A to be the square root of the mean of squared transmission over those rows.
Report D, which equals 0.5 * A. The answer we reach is 114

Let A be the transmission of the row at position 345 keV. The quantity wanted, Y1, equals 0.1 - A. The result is -293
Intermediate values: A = 293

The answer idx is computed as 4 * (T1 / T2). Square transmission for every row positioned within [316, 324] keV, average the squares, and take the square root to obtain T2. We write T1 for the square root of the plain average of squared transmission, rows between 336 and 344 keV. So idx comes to 3.5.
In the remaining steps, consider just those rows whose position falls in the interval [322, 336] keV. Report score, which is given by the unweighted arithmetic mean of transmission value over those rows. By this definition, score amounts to 264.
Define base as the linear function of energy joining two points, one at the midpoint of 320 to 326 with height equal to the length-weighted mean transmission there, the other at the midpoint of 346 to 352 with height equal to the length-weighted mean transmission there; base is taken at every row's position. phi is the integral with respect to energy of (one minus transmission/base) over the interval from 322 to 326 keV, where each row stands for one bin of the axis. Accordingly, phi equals -0.02 keV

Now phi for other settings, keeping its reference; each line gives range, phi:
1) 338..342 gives 0.41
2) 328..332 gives 0.71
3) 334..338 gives 0.87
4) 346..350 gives 0.02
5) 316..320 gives 0.02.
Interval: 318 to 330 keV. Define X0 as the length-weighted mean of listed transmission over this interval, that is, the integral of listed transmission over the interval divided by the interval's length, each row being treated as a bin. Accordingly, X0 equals 294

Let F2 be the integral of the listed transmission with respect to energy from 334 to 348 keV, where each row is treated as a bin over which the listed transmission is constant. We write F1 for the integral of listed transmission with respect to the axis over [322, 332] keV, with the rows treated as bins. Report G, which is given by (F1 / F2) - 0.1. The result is 0.65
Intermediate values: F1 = 2802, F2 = 3752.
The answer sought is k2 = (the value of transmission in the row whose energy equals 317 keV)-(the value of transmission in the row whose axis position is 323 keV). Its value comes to 4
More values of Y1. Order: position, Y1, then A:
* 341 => -279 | 279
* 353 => -289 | 289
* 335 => -228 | 228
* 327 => -295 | 295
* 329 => -258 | 258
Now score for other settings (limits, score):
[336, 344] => 266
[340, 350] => 289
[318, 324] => 302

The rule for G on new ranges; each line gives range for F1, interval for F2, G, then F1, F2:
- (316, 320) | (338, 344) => 0.64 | 1218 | 1644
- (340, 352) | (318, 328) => 1.06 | 3488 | 3016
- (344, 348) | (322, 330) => 0.40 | 1170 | 2326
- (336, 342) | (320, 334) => 0.30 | 1552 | 3846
